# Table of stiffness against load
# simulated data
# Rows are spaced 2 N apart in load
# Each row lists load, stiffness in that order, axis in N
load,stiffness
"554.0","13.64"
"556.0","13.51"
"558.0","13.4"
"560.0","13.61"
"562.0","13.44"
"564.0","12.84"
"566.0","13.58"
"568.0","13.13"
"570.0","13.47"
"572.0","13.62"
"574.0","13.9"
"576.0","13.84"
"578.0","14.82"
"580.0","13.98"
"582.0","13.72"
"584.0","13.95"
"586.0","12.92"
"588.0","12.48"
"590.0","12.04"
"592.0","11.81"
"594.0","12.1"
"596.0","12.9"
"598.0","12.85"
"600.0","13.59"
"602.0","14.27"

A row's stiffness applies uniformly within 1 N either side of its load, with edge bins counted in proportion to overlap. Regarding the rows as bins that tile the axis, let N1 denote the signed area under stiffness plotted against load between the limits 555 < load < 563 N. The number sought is 108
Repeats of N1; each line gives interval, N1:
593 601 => 103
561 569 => 106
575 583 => 113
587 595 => 97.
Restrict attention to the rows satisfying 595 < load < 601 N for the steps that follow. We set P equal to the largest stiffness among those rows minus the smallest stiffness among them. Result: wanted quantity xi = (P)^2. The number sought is 0.5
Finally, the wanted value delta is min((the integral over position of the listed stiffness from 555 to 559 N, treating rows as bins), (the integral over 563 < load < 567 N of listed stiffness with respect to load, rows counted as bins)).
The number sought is 53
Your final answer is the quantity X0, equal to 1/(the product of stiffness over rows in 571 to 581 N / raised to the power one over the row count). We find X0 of 0.071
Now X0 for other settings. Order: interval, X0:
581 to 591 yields 0.077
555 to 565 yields 0.075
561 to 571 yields 0.075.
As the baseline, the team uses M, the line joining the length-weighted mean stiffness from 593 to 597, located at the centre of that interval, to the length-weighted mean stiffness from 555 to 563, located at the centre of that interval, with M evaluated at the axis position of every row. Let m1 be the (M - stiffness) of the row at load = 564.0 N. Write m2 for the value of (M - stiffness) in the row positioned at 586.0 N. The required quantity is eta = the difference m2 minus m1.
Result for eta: -0.7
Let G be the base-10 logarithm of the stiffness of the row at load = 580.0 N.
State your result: 1.146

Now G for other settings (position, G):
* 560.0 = 1.134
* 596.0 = 1.111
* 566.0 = 1.133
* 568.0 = 1.118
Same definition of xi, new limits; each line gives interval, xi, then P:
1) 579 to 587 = 1.1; 1.06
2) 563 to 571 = 0.5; 0.74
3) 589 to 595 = 0.1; 0.29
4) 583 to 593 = 4.6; 2.14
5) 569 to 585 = 1.8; 1.35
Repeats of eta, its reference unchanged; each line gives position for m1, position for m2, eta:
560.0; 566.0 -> -0.1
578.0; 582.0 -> 1.0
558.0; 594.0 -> 0.3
